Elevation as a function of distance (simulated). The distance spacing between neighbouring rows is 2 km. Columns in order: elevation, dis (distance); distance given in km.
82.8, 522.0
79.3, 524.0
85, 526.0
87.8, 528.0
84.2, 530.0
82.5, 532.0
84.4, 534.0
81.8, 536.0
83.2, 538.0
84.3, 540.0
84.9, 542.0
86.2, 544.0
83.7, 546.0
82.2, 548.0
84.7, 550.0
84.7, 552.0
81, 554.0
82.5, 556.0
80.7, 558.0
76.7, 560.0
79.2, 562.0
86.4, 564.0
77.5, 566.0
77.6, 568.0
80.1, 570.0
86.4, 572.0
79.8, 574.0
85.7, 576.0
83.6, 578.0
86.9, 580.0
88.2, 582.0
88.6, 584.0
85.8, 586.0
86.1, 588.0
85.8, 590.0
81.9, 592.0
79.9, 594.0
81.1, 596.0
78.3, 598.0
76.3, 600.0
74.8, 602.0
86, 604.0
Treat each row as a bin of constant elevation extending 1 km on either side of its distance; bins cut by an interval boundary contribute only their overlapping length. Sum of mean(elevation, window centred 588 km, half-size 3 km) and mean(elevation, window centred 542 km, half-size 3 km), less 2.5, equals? 168.5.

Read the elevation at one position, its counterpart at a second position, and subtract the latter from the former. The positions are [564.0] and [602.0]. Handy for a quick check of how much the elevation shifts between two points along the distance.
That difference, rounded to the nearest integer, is 12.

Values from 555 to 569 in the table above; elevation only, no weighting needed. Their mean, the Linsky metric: 80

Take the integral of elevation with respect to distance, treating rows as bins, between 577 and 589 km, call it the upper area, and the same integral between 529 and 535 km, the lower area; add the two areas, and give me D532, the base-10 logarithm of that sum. 3.19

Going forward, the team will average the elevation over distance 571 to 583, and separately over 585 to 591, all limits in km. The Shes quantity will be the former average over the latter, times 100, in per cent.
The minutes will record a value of 99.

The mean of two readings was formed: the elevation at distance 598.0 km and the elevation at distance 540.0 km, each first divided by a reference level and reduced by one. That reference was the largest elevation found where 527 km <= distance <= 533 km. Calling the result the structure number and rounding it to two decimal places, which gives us -0.07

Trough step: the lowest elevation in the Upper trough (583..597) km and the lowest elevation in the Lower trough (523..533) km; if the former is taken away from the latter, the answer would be -1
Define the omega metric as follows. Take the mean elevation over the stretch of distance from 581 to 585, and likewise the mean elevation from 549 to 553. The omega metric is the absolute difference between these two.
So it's 3.7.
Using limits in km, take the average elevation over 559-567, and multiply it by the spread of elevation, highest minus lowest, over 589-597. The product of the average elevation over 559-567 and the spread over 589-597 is 472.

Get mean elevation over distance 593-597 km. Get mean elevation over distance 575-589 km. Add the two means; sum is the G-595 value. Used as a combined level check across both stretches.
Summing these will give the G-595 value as 167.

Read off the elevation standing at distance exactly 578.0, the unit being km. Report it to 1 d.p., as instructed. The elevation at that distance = 83.6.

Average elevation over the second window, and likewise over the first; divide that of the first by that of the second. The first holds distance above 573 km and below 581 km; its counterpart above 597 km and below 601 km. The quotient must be 1.09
